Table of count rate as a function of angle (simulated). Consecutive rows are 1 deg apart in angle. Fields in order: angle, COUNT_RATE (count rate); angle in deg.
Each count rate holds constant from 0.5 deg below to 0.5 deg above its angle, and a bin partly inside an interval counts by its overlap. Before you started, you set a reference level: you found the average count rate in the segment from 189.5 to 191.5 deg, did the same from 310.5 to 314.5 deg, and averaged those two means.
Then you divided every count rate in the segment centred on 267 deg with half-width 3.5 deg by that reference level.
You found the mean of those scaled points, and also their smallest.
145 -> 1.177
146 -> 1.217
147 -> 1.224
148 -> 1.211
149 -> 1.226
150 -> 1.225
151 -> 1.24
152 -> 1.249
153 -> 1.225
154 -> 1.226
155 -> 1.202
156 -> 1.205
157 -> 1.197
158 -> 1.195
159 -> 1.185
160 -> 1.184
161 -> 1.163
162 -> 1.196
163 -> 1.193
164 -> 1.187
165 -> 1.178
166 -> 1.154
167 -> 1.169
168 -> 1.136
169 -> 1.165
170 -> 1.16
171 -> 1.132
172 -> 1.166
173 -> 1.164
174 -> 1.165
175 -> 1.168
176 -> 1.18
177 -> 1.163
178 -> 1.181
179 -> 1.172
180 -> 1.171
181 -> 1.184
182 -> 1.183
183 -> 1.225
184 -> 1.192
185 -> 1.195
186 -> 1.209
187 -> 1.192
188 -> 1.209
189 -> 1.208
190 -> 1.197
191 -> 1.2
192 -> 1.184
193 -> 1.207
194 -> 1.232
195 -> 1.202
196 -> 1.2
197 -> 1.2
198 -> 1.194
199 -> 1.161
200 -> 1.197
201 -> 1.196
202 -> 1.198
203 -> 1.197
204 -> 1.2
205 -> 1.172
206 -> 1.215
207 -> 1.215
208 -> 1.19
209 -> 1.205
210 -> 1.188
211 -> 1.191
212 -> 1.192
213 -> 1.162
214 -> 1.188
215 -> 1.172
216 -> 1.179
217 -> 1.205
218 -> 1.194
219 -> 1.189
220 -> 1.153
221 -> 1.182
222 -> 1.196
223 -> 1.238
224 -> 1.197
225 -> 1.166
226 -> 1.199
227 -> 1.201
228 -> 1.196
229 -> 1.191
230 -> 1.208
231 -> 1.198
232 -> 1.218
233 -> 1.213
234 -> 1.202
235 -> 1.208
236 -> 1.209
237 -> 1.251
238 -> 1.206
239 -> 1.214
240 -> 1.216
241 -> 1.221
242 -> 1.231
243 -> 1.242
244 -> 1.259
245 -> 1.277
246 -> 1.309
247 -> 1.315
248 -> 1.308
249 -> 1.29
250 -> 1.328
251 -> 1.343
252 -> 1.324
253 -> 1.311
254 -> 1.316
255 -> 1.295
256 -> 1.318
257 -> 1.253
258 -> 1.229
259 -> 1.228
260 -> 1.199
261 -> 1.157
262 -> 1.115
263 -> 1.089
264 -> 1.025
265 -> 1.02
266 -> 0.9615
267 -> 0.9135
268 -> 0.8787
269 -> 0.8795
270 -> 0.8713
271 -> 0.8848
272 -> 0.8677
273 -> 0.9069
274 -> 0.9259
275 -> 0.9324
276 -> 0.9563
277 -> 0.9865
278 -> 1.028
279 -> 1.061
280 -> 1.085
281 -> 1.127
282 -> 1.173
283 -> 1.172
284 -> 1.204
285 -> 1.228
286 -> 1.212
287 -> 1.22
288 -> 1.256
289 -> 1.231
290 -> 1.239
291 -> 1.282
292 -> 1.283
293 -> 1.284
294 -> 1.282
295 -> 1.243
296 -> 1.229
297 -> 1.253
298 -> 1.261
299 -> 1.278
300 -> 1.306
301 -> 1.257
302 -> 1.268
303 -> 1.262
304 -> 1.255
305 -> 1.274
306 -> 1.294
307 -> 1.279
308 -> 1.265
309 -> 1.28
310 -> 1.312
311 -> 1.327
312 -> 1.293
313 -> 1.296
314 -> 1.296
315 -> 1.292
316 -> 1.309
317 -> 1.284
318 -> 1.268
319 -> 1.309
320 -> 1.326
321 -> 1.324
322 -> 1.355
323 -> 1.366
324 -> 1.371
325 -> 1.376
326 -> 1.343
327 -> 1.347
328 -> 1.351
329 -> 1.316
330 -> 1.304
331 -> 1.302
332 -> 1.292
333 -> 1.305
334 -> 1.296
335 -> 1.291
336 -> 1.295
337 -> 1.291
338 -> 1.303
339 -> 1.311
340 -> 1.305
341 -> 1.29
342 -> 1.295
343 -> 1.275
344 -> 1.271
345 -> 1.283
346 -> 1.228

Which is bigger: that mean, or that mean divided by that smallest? 1.07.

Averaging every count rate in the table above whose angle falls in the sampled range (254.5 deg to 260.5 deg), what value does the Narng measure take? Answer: 1.25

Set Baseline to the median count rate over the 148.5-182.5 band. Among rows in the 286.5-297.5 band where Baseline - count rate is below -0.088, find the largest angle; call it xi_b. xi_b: 294 deg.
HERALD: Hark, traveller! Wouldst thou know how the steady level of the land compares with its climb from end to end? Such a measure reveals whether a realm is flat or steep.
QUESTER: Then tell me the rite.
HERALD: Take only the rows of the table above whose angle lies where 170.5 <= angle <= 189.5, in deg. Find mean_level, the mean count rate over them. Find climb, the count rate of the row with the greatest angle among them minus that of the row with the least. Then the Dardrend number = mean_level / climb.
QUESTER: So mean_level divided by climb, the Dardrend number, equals 16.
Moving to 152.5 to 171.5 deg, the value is -13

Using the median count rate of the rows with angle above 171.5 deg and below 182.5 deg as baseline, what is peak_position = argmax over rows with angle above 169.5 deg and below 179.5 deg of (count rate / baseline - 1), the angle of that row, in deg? 178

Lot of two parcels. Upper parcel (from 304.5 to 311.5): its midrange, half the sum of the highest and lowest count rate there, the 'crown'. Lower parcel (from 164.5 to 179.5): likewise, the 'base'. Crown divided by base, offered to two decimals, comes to 1.12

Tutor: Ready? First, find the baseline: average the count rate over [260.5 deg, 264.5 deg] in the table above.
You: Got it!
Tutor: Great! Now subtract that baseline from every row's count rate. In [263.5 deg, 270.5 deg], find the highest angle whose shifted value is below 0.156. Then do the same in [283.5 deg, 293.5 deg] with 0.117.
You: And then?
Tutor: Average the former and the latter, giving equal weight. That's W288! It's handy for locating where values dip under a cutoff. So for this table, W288 278.0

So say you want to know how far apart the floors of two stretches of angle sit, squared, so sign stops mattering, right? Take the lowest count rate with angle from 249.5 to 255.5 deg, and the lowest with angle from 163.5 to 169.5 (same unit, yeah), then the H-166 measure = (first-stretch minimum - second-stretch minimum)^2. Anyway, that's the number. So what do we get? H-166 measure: 0.025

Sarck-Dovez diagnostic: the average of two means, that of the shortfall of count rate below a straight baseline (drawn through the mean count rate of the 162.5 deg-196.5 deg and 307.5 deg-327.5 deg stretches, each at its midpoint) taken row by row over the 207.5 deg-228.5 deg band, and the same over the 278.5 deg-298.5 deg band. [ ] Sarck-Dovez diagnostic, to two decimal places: 0.05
